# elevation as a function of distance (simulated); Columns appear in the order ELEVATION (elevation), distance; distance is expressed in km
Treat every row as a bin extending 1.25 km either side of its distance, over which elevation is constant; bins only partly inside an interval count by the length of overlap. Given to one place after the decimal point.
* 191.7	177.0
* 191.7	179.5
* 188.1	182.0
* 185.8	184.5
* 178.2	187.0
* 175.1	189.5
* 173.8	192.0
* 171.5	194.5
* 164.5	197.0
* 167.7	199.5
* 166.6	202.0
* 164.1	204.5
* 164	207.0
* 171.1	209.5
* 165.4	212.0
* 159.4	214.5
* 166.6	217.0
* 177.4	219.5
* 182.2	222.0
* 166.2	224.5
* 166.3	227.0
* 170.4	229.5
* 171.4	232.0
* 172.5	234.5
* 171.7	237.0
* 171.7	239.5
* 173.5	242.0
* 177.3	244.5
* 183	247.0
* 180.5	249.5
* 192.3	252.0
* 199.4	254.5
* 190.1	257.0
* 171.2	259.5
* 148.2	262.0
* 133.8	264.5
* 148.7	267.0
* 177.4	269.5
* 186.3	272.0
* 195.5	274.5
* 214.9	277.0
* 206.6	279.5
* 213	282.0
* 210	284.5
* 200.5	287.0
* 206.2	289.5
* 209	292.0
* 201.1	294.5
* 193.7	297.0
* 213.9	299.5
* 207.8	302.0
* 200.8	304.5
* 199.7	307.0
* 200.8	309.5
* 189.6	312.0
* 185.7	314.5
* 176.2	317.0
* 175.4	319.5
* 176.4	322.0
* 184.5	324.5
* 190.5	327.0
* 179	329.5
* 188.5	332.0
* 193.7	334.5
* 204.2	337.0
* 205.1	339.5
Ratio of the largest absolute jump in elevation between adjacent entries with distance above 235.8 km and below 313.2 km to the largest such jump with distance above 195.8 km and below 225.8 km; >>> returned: 1.8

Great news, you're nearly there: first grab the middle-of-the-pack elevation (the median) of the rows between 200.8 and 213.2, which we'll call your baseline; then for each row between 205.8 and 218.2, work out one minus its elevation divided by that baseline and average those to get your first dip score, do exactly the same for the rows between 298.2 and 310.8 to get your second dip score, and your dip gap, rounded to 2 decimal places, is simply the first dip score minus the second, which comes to 0.24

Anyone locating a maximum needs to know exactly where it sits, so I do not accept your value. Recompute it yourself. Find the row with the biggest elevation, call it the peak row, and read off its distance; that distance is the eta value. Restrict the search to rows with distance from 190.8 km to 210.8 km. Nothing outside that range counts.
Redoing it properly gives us 192.0 km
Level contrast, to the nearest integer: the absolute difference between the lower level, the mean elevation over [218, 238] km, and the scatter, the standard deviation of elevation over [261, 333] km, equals 152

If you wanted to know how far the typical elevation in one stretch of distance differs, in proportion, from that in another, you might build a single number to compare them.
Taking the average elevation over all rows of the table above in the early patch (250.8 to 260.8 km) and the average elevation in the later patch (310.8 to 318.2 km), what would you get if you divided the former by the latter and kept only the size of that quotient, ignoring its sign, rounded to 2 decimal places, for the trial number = 1.02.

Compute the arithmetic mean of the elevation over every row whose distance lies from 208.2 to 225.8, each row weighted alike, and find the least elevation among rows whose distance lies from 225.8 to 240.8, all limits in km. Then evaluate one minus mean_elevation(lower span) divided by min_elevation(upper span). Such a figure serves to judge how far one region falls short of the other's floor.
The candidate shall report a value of -0.02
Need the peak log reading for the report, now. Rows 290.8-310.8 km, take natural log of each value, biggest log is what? 5.37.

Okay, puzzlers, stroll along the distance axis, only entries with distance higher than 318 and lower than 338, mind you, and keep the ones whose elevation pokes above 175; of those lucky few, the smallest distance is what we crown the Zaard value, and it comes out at 319.5 km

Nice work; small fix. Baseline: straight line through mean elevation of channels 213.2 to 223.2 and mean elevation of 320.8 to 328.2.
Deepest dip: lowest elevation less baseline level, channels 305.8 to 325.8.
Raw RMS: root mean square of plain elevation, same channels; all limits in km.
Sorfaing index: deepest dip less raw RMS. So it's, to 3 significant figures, -194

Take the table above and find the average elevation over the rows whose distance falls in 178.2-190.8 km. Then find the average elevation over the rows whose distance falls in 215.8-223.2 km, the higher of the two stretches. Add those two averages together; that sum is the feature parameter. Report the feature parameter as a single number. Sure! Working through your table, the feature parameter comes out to 359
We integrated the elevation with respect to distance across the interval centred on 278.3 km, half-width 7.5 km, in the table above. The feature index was 3066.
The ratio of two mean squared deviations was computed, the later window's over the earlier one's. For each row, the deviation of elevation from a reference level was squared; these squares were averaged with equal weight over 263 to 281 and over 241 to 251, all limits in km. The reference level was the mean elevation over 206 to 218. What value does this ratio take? 5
